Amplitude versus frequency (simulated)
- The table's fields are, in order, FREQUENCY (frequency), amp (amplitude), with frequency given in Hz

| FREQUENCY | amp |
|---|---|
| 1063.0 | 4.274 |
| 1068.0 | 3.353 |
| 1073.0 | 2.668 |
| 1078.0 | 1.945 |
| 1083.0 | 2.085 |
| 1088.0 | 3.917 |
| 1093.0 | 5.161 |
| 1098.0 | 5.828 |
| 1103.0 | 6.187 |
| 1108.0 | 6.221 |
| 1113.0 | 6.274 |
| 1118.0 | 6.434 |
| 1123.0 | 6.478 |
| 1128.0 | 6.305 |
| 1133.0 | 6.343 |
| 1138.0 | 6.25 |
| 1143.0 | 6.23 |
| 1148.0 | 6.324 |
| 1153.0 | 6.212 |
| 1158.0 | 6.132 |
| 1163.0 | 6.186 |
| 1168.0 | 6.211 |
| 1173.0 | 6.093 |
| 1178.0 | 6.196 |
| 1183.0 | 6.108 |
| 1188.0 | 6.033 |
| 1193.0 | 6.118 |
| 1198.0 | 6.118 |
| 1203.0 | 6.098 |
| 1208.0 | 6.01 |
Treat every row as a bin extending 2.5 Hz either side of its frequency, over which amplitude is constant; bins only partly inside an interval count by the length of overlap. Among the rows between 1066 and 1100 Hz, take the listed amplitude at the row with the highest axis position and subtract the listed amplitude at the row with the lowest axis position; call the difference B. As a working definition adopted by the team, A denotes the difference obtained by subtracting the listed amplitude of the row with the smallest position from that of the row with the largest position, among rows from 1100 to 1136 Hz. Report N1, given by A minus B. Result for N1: -2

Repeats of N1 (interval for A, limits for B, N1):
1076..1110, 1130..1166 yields 4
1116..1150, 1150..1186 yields 0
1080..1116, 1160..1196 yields 4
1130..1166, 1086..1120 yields -3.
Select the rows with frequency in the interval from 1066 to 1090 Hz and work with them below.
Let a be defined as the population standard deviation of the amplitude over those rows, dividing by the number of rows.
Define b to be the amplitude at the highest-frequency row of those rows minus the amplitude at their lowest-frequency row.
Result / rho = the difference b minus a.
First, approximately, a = 0.75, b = 0.6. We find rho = -0.19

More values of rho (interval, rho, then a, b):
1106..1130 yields -0.01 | 0.10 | 0.1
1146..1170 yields -0.18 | 0.06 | -0.1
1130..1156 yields -0.18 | 0.05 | -0.1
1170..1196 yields -0.03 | 0.05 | 0.0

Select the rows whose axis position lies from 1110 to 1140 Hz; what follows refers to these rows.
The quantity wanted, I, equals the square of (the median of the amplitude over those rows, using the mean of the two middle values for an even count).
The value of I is 40.0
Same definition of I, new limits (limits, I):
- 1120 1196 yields 38.6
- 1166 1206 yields 37.4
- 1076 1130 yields 38.3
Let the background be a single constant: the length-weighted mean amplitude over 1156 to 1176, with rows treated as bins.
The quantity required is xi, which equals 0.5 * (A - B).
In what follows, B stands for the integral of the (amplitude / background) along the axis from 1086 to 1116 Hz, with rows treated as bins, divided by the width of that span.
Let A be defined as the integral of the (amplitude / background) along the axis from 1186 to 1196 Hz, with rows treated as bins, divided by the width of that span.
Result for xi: 0.036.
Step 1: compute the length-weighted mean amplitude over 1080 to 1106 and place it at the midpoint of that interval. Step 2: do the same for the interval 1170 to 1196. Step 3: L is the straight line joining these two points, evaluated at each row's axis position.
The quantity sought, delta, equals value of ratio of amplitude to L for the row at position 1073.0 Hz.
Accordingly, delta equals 0.62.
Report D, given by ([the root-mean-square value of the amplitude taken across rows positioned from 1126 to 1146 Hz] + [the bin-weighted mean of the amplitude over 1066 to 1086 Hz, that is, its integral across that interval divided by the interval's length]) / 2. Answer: 4.40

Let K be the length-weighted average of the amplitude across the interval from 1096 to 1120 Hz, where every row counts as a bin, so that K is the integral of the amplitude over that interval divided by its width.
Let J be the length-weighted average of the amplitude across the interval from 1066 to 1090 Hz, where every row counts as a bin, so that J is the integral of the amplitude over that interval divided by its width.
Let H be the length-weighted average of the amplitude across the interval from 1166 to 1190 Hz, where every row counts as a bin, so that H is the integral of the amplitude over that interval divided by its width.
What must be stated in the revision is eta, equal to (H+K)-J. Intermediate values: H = 6.1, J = 2.76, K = 6.19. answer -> 9.6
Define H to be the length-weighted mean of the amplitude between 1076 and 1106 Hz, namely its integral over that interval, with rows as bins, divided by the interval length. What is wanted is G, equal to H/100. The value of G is 0.043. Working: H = 4.26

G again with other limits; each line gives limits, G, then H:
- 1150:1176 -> 0.062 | 6.17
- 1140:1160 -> 0.062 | 6.23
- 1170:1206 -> 0.061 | 6.11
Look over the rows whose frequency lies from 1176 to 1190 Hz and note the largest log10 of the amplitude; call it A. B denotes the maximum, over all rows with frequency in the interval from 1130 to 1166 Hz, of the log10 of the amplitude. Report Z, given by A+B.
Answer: 1.59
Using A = 0.792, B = 0.802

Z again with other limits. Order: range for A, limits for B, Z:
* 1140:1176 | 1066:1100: 1.57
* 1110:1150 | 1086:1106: 1.60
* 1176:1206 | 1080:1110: 1.59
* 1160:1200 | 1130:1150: 1.60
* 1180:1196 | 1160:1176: 1.58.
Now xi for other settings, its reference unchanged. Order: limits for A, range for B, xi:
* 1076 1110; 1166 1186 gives -0.135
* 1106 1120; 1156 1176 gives 0.012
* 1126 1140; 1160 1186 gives 0.012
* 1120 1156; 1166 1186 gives 0.013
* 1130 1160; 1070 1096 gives 0.247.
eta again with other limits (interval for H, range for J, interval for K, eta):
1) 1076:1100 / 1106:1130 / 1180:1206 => 3.5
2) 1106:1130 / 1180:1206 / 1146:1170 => 6.5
